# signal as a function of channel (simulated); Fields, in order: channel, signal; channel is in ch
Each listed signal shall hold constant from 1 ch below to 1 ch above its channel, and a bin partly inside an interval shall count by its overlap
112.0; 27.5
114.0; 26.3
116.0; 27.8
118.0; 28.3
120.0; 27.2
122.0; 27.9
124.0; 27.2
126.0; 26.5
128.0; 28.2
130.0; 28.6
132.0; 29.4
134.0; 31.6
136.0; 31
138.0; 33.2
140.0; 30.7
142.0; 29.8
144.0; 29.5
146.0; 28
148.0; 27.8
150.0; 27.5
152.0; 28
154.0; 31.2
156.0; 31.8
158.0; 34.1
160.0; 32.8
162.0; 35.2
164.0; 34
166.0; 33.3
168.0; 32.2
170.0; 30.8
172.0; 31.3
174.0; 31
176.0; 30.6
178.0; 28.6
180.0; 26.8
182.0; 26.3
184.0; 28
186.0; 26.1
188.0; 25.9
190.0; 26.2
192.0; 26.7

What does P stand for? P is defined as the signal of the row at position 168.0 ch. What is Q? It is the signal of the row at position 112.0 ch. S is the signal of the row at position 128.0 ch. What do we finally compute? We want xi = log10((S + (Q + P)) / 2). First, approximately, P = 32.2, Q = 27.5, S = 28.2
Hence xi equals 1.64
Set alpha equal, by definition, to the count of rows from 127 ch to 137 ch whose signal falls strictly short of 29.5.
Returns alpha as 3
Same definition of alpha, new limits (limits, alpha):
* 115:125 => 5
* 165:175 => 0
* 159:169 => 0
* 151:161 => 1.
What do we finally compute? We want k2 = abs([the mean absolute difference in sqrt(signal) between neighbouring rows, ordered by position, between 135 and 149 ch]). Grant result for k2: 0.114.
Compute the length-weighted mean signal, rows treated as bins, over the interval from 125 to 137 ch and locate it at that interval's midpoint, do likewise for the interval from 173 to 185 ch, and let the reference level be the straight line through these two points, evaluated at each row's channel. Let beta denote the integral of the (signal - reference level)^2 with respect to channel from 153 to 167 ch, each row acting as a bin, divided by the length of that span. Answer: 21.0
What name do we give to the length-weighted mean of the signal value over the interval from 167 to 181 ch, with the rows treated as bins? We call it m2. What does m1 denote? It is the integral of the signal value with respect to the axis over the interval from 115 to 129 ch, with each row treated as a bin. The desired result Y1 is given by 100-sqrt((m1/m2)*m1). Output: 29.7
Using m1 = 386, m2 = 30.2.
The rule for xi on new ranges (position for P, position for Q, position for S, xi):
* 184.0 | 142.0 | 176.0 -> 1.65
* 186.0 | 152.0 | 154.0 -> 1.63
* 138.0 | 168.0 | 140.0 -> 1.68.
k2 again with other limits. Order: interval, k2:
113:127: 0.083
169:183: 0.085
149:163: 0.152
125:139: 0.120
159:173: 0.106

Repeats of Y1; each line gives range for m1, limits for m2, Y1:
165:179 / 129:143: 21.3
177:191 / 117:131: 28.6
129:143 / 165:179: 23.2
